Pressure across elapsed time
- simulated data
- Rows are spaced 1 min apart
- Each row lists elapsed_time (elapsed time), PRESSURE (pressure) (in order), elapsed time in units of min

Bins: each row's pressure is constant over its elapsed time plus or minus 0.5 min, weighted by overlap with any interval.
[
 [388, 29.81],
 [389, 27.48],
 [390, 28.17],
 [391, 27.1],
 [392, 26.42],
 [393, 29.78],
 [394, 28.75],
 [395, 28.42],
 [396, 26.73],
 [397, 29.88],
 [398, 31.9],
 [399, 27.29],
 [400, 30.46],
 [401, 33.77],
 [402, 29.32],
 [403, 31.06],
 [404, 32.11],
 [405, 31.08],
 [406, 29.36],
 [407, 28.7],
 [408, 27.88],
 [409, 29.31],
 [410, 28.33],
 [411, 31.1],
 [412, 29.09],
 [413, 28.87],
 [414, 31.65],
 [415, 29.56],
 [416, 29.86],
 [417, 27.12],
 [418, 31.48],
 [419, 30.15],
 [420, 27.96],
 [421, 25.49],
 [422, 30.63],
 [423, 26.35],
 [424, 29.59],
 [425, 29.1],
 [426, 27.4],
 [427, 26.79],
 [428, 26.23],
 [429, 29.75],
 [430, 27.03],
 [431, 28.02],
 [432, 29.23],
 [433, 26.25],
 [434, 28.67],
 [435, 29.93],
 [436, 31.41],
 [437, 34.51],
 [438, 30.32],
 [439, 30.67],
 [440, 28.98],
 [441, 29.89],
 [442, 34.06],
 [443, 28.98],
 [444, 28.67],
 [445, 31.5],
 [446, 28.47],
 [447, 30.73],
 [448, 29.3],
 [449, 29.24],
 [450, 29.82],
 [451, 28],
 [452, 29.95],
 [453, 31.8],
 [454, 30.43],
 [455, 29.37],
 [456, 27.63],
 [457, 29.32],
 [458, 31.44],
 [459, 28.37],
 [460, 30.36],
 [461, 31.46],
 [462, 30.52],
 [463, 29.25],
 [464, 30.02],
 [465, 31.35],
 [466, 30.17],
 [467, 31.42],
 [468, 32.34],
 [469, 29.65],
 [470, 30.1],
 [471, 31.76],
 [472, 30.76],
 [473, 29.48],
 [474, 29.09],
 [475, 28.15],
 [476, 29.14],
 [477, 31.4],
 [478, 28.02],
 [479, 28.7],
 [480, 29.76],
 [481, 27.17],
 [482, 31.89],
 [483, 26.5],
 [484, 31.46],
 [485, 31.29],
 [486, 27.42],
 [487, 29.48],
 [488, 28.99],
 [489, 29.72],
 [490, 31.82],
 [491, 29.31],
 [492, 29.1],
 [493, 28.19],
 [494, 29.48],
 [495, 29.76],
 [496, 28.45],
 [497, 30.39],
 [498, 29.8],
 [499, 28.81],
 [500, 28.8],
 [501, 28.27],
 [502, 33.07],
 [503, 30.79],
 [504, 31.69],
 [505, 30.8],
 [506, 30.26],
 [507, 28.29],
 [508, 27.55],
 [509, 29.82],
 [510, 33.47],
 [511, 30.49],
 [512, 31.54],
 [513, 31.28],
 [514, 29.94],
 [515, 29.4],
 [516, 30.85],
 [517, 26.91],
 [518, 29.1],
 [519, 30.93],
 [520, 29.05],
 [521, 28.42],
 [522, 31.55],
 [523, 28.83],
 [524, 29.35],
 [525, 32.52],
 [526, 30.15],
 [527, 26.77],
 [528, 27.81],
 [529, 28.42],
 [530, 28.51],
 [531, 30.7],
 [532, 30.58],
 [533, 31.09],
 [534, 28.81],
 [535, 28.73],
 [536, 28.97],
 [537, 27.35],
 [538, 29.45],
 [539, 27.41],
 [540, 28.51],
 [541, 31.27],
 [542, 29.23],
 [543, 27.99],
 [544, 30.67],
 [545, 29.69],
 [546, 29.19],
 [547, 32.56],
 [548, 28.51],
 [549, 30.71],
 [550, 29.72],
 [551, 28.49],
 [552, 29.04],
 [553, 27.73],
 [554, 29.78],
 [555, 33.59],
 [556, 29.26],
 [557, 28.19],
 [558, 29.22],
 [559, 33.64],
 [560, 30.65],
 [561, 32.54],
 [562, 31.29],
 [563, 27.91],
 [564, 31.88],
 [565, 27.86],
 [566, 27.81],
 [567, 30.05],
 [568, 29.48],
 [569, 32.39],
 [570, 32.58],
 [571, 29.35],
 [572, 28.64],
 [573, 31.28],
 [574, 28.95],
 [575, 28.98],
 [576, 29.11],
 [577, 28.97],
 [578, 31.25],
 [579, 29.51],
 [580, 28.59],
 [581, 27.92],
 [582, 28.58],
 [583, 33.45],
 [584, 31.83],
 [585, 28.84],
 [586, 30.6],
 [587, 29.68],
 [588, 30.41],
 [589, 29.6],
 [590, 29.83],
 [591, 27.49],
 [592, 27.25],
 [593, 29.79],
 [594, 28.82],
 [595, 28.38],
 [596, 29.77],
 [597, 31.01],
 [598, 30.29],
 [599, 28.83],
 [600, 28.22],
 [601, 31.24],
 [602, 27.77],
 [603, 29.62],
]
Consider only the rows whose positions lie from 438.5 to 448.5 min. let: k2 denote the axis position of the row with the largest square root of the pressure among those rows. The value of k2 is 442 min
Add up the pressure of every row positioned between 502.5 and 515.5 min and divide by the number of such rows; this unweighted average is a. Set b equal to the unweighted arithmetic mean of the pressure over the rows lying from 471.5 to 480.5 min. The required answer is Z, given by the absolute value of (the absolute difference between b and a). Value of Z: 1.02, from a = 30.4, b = 29.4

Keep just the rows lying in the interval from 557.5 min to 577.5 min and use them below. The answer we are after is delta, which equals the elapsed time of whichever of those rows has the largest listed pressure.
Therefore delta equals 559 min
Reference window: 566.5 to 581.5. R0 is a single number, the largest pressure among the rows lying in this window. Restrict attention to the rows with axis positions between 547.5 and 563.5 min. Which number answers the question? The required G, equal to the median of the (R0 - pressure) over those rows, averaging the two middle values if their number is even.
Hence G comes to 3.09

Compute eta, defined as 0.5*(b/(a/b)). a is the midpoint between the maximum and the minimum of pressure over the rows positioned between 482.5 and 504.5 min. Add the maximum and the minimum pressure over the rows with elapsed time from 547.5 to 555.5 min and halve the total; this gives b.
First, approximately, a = 29.8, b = 30.7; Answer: 15.8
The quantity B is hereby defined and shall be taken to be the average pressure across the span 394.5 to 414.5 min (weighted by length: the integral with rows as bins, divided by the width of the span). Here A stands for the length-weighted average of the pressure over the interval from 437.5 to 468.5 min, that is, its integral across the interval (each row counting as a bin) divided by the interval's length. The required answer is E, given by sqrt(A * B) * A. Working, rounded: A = 30.1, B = 29.8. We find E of 903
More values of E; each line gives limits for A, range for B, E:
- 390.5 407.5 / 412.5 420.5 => 873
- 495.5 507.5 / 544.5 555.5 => 896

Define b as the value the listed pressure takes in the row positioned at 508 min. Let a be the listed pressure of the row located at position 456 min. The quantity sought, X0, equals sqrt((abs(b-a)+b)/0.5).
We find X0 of 7.43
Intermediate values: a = 27.63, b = 27.55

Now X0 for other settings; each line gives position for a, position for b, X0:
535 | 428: 7.58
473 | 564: 8.28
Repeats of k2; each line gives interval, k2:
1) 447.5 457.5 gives 453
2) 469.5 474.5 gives 471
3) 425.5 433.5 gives 429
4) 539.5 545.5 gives 541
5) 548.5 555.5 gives 555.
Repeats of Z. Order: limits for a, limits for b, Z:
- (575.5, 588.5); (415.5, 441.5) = 0.95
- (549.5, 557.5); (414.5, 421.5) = 0.67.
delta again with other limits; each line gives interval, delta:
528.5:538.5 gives 533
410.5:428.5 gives 414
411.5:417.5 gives 414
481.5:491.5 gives 482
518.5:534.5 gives 525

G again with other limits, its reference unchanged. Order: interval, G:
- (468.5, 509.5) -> 3.10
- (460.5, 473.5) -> 2.06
